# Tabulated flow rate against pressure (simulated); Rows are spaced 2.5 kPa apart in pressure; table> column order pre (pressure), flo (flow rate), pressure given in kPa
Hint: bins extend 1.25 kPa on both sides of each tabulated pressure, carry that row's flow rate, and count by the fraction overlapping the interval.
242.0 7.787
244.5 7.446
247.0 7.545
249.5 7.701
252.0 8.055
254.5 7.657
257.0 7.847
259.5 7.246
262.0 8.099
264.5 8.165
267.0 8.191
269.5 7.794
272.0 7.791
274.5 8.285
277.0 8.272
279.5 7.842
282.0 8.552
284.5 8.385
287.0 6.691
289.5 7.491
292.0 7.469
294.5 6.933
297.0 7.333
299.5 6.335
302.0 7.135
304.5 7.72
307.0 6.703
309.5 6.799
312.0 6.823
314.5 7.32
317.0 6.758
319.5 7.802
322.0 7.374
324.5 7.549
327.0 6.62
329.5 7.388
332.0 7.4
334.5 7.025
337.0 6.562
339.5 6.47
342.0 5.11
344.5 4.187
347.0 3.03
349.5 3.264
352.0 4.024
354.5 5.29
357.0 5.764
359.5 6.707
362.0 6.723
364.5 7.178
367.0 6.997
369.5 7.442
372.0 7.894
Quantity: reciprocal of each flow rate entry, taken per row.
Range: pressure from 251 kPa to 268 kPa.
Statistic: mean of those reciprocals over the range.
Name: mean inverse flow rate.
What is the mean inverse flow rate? 0.127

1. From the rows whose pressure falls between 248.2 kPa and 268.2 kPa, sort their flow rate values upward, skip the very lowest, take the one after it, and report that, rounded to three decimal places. 7.657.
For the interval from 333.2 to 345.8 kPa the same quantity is 5.110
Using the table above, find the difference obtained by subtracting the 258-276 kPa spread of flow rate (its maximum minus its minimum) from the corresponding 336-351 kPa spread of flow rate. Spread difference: 2.5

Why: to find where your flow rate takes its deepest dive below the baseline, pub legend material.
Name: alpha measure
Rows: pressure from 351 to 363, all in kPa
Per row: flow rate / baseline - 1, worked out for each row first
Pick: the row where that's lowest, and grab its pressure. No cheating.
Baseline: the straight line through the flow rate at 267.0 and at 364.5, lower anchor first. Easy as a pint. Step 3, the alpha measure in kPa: 352.0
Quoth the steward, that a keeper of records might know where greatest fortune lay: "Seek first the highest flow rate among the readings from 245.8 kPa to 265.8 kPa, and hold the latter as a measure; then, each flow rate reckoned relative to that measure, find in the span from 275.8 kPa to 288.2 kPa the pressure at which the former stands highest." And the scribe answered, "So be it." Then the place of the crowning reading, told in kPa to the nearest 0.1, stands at 282.0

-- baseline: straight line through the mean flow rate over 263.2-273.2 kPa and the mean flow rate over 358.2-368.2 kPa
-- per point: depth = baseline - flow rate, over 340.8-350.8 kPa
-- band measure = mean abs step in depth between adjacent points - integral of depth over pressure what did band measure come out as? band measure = -31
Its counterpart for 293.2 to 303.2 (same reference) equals -6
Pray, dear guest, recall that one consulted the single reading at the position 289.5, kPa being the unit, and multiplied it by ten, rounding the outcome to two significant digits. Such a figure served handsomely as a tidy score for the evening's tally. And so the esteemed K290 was 75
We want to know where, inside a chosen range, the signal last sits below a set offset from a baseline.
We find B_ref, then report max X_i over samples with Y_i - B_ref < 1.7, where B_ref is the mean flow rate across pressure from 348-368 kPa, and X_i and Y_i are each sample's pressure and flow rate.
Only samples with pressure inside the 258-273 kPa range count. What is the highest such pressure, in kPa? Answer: 259.5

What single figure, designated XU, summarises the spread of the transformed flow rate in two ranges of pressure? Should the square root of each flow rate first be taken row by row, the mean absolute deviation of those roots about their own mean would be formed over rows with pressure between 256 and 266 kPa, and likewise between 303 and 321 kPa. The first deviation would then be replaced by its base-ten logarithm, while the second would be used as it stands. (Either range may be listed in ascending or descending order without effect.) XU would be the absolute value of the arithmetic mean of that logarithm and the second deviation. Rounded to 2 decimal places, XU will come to 0.60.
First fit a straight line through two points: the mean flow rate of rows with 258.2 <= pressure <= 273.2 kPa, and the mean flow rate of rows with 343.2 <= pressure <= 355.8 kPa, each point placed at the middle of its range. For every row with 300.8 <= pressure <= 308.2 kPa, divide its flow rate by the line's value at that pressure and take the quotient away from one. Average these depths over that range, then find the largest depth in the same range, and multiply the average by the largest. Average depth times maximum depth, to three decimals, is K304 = 0.023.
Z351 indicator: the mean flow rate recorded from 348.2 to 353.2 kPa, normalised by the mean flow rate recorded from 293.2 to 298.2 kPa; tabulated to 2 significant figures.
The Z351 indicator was 0.51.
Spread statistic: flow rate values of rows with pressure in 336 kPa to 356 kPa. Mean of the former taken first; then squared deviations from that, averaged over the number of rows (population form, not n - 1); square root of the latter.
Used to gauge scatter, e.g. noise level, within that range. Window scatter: 1.3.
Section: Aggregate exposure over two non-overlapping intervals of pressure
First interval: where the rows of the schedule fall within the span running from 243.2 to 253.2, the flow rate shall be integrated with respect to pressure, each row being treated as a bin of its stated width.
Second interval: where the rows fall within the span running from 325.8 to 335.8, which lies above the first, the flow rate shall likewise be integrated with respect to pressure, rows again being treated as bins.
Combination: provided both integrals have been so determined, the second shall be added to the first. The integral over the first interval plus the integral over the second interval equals 148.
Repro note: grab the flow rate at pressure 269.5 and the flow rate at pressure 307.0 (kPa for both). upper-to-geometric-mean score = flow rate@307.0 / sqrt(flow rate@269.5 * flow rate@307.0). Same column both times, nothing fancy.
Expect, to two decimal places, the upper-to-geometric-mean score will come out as 0.93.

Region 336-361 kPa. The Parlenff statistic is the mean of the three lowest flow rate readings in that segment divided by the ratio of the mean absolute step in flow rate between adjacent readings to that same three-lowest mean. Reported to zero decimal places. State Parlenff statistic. 15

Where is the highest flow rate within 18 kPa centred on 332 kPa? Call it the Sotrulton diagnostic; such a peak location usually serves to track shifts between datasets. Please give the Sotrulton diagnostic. 324.5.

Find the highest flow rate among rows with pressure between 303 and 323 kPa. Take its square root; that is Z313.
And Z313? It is 2.79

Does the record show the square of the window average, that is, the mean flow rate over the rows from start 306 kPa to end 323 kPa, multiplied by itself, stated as 50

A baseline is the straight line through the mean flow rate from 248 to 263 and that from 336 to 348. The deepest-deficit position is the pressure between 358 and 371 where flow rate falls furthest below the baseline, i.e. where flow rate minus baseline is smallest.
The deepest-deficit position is 359.5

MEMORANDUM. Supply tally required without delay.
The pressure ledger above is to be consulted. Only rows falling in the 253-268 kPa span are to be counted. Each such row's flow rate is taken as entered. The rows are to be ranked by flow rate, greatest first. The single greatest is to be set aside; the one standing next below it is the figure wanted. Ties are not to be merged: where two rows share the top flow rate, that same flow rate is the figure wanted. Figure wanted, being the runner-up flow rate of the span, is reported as 8.165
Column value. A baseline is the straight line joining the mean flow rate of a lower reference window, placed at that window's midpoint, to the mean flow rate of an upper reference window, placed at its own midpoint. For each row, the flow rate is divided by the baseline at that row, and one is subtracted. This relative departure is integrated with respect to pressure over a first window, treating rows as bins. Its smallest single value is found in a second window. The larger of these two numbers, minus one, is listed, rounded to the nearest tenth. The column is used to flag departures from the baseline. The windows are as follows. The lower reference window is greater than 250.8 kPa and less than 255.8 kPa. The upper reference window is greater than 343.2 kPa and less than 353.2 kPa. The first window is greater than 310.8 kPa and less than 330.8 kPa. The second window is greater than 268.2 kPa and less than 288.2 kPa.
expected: 8.8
